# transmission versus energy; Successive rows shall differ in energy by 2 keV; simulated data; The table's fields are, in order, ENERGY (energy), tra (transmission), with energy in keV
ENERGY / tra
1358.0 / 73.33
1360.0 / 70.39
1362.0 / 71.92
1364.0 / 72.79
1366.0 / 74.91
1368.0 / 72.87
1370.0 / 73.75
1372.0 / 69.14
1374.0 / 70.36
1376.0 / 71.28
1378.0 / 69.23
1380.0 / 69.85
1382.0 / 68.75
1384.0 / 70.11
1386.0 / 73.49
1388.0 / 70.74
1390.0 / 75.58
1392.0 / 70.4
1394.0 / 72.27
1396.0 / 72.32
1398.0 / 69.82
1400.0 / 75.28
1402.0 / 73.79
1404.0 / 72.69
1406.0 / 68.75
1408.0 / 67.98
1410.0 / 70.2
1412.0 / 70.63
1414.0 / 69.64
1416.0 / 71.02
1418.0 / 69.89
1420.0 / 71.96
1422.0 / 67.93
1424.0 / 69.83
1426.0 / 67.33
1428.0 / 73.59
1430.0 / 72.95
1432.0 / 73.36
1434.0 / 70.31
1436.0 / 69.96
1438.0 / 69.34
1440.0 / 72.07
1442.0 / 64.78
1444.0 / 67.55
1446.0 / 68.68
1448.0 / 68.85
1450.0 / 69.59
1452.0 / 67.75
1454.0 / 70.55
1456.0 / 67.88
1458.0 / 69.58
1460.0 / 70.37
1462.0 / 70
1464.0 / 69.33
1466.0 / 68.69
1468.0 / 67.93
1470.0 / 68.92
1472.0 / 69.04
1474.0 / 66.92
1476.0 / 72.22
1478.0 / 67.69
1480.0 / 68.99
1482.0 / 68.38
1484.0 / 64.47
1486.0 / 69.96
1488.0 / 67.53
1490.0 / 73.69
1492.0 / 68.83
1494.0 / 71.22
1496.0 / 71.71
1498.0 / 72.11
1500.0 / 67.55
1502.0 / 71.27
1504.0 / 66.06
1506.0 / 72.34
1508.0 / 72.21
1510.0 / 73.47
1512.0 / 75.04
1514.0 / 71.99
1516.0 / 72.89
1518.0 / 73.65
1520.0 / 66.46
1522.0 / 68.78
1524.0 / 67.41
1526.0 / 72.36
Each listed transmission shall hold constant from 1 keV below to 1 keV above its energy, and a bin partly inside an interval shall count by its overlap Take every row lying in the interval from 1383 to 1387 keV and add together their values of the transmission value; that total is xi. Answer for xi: 144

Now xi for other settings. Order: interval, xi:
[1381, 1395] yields 501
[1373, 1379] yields 211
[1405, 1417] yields 418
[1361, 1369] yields 292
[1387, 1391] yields 146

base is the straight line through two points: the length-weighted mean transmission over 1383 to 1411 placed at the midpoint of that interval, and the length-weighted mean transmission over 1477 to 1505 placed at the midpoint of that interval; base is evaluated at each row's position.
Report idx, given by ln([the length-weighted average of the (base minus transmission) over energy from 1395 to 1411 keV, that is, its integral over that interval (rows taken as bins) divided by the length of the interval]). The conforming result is -1.8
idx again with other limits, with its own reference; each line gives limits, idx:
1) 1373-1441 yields -0.8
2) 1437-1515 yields -3.5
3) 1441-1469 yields 0.4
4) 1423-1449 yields -0.3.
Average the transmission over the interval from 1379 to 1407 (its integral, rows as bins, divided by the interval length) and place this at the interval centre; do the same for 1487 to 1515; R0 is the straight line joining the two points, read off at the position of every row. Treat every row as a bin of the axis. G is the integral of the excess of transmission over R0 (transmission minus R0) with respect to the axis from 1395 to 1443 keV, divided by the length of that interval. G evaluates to -0.91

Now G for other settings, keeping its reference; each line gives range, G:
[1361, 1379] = -0.03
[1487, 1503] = -0.62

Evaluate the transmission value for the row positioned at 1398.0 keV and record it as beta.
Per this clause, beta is 69.82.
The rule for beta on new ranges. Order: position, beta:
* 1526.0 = 72.36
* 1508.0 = 72.21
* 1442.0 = 64.78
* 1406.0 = 68.75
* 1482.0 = 68.38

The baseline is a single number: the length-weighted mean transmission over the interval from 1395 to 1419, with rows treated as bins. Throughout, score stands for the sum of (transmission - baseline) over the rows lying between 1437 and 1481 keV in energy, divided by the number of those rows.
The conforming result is -2.1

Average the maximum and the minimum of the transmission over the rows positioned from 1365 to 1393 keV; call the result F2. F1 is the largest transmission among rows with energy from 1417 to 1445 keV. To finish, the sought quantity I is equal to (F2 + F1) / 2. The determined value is 72.88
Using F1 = 73.59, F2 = 72.2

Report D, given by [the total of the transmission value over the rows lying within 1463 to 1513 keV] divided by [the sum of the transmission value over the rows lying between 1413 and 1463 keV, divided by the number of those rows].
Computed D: 25.0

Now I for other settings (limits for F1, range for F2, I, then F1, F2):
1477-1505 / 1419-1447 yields 71.44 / 73.69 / 69.2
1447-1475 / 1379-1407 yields 71.36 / 70.55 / 72.2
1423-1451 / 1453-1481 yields 71.58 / 73.59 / 69.6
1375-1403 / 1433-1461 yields 72.00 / 75.58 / 68.4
